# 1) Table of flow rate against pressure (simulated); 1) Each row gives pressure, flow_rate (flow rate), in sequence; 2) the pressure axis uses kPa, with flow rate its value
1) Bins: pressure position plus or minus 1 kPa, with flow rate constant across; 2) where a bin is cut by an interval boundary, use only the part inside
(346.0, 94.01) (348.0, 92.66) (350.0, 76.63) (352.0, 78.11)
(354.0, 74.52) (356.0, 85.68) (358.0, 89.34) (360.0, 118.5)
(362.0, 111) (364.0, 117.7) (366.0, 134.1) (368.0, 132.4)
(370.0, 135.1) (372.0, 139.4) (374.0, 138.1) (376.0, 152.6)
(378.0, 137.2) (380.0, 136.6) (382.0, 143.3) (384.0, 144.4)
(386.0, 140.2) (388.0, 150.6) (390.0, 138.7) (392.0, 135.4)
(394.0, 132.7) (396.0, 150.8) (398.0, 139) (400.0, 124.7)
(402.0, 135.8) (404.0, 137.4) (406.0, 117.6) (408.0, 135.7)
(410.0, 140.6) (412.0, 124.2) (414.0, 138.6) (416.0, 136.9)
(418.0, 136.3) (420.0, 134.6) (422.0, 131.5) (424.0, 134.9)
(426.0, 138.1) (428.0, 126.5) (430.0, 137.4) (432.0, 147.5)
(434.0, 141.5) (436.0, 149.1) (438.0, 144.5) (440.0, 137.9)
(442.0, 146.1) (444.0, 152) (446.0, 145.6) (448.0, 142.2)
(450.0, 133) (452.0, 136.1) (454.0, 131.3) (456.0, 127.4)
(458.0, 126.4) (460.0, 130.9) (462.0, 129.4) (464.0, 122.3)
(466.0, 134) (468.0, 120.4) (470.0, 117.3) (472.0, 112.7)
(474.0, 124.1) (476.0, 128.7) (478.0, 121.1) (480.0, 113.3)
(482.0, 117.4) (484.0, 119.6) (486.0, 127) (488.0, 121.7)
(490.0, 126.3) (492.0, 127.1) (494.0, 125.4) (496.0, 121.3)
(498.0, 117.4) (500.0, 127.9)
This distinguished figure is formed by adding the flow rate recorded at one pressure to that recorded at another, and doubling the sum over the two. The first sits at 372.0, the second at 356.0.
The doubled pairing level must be 450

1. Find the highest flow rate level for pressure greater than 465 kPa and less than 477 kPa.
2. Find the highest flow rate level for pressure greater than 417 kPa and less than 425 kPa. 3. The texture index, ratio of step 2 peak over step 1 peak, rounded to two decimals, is 1.02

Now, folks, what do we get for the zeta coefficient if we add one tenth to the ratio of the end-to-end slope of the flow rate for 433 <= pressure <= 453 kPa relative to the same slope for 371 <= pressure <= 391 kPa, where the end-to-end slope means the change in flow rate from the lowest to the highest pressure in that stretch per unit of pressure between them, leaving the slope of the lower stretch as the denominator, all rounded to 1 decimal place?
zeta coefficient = 7.8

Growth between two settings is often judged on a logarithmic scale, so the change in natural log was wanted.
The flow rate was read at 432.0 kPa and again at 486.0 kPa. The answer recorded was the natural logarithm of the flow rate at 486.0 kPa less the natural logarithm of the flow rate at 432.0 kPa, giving -0.15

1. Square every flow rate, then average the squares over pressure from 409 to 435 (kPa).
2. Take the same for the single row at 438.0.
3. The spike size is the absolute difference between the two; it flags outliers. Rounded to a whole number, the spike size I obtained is 2337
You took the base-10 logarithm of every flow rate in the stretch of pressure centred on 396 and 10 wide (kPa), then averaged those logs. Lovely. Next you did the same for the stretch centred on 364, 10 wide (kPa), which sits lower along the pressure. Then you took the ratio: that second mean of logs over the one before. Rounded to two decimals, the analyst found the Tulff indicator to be 0.98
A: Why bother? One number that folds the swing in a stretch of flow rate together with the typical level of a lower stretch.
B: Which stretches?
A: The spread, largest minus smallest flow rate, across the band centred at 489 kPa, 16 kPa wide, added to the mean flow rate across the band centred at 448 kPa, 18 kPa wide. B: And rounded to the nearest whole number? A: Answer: 149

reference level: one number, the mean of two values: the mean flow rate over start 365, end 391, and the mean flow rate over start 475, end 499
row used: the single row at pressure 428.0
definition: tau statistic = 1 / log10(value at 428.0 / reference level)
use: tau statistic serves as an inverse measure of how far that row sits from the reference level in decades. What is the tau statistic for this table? -63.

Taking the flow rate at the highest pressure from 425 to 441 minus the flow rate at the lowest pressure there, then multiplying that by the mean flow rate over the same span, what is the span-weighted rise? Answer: -28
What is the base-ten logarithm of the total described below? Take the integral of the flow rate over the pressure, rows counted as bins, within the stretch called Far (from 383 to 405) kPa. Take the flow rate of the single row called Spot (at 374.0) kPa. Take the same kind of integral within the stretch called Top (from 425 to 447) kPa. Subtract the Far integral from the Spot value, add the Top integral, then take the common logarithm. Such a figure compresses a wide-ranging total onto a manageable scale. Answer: 2.3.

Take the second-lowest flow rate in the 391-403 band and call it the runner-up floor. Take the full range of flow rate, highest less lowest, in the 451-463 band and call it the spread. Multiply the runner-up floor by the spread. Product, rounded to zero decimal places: 1287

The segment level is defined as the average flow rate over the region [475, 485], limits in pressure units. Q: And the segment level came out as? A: 120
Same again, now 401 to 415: 133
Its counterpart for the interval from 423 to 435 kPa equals 138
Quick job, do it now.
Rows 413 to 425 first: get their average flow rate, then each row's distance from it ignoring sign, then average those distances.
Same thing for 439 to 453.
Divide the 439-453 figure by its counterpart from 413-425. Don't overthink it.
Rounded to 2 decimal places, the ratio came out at 2.94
